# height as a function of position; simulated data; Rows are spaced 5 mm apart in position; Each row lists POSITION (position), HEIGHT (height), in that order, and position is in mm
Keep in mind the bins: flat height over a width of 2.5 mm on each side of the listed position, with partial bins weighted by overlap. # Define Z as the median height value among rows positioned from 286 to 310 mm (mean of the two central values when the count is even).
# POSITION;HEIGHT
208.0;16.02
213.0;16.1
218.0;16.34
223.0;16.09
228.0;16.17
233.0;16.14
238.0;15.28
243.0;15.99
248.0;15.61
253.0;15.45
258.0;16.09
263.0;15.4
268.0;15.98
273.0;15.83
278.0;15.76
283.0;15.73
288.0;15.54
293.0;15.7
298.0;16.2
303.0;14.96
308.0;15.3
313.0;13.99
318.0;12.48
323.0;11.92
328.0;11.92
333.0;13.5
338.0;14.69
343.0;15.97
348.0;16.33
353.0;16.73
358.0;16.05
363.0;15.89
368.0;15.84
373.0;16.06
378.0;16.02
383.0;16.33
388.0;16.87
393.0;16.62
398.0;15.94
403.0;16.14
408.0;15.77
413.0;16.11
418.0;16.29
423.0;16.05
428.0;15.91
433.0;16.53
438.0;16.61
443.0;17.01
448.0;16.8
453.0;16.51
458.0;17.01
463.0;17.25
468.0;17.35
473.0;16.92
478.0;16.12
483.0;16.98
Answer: 15.5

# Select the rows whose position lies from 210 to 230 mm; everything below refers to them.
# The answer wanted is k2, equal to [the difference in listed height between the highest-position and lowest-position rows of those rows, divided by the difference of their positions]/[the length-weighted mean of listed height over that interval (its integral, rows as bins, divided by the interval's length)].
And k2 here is 0.0003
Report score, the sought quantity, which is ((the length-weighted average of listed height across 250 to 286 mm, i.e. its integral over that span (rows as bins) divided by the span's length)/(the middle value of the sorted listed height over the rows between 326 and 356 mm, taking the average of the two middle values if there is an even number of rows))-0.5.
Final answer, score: 0.53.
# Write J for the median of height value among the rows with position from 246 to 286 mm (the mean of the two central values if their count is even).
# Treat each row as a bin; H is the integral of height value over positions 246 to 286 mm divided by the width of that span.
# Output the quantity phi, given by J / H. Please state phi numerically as 1.00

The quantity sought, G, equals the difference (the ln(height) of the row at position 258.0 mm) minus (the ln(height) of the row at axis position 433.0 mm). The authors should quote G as -0.027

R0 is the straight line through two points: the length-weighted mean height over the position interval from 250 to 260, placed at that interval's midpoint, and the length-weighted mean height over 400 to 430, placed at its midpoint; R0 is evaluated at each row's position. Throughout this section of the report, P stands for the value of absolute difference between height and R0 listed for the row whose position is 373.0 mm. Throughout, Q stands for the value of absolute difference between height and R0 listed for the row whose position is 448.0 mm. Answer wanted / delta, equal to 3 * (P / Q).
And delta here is 0.4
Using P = 0.1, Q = 0.69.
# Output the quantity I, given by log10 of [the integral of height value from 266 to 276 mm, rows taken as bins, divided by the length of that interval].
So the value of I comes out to 1.20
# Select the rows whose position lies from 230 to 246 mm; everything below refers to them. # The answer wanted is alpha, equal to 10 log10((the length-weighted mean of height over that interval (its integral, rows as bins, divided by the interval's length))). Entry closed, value 12.0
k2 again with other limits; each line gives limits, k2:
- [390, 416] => -0.0016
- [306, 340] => -0.0015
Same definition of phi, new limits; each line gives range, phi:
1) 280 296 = 1.00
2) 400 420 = 1.00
